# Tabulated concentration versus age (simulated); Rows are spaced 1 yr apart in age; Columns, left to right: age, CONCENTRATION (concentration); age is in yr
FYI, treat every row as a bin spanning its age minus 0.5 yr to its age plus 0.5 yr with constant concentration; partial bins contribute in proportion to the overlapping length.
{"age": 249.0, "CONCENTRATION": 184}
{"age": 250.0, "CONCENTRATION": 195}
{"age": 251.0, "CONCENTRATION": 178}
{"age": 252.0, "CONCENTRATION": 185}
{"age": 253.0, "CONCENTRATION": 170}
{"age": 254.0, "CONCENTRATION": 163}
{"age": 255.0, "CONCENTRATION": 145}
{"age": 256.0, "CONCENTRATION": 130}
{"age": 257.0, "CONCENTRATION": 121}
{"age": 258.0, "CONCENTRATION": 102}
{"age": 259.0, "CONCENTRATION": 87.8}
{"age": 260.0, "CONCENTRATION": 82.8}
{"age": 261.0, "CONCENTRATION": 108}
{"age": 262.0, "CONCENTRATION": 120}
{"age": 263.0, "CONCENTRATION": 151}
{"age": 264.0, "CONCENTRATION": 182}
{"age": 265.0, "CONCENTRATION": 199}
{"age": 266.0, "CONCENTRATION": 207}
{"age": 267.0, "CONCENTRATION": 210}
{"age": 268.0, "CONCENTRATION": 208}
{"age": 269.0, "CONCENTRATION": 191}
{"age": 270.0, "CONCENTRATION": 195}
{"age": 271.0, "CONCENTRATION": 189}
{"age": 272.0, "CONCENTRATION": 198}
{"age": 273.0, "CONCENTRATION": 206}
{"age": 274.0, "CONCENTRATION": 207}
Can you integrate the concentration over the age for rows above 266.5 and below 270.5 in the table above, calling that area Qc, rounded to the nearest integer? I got 804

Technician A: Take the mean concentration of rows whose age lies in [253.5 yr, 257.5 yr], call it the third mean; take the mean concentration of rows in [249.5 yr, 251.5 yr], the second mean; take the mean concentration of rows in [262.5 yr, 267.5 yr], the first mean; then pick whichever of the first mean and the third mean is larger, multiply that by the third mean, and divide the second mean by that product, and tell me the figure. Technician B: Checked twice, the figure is 0.0070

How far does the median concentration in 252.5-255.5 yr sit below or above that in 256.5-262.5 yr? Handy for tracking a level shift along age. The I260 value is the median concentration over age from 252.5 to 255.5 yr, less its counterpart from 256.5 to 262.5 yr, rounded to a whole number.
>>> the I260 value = 58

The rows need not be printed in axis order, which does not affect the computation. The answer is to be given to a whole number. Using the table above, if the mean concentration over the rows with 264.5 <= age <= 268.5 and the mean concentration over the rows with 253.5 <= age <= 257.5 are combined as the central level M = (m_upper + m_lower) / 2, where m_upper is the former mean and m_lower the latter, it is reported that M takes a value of 173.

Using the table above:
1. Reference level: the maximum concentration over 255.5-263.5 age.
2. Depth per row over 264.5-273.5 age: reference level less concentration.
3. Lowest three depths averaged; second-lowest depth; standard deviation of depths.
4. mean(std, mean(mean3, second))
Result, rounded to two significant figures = -25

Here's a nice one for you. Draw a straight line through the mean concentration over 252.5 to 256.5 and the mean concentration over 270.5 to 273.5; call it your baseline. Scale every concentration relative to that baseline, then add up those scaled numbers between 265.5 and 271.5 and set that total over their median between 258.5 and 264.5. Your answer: 9.5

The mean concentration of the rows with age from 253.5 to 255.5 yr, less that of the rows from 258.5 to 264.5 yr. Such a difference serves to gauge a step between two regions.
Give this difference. 32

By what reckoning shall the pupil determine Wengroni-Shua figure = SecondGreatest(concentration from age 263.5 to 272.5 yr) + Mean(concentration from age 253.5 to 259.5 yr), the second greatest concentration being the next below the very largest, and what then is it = 333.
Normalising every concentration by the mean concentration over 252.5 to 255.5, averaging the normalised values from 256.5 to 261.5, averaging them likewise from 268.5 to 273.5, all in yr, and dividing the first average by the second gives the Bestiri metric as 0.51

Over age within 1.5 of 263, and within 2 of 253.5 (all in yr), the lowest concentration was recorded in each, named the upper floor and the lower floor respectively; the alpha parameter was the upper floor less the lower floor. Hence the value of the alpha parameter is -25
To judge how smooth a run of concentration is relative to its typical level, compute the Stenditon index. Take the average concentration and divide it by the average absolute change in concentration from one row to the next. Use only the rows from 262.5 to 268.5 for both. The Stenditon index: 16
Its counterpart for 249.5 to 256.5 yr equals 13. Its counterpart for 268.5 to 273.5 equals 29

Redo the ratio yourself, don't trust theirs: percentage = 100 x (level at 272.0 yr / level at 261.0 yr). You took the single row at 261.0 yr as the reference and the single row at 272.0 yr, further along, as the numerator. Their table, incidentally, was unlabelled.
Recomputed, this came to 183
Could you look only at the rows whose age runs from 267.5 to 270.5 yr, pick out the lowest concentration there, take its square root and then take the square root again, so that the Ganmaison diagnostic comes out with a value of 3.72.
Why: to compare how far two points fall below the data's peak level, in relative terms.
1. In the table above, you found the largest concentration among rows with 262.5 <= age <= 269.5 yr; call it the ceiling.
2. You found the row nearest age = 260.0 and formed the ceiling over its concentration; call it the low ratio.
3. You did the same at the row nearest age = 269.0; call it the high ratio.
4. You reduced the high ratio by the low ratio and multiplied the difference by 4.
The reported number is -5.7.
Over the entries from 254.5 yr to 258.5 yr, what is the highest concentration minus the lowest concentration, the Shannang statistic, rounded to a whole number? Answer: 43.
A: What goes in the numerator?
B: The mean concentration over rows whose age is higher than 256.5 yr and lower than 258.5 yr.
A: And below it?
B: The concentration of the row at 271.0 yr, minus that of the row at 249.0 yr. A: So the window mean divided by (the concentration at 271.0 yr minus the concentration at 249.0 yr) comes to 22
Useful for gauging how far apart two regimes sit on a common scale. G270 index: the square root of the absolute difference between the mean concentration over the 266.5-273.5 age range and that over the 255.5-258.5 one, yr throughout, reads 9.1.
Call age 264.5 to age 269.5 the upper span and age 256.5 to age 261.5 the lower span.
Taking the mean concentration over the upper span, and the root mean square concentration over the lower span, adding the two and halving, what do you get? 152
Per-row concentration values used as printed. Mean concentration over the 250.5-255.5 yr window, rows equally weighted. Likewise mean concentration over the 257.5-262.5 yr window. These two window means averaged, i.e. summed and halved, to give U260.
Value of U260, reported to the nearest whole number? 134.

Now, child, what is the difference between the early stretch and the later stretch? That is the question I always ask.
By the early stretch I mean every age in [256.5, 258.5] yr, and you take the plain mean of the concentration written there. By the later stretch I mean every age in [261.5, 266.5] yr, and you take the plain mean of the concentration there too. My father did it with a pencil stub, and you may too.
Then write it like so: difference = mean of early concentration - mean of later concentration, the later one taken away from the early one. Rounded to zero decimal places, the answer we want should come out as -60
